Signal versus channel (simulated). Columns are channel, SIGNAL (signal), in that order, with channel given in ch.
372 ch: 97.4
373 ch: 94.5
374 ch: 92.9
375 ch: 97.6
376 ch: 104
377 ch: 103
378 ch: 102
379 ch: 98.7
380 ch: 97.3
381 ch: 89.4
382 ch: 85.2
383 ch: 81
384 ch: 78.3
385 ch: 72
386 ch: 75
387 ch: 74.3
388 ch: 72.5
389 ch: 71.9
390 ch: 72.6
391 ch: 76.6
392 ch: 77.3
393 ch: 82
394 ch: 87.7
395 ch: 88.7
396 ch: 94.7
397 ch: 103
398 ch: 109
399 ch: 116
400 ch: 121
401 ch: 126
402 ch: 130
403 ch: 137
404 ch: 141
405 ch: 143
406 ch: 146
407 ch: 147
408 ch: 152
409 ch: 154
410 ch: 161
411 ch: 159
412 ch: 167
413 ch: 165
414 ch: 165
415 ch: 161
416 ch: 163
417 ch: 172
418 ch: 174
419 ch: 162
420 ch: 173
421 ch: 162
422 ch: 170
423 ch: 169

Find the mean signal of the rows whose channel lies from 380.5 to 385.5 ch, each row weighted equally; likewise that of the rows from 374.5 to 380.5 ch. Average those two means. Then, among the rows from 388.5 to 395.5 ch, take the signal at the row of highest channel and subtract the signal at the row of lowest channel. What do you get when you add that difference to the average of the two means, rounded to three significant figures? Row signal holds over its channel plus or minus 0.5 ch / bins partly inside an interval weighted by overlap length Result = 108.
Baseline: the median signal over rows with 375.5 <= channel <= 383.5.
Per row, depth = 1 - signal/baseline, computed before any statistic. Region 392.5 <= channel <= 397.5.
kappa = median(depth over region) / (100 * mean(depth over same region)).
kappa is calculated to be 0.0137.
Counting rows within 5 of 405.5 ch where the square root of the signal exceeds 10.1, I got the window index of 10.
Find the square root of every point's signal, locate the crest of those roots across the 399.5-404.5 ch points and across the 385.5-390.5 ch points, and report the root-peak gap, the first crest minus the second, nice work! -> 3.2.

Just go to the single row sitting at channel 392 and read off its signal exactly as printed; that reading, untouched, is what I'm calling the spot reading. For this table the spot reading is 77.3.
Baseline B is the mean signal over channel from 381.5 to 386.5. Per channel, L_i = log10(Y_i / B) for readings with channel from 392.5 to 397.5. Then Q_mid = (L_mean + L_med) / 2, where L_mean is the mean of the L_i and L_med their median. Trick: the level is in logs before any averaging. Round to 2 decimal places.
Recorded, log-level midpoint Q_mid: 0.06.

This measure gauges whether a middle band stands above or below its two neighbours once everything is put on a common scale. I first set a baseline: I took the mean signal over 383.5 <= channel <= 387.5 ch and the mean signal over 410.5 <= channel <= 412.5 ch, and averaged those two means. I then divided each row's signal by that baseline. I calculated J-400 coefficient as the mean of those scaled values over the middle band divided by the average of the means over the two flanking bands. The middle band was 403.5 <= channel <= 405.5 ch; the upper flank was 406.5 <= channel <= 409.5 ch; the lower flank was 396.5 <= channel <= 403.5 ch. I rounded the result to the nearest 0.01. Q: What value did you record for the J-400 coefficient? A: 1.05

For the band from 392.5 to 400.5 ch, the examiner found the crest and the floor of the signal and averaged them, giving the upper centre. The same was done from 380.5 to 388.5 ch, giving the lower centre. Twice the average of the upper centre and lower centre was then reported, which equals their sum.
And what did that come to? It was 182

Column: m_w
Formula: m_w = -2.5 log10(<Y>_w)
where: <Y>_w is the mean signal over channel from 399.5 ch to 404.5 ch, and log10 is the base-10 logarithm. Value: -5.3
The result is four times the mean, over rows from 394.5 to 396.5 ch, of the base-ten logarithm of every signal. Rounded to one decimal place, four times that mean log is 7.8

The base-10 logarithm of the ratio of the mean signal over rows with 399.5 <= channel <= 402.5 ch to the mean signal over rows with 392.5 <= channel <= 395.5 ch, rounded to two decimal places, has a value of 0.16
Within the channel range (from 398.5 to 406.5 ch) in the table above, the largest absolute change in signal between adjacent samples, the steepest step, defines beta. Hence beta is 7.0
